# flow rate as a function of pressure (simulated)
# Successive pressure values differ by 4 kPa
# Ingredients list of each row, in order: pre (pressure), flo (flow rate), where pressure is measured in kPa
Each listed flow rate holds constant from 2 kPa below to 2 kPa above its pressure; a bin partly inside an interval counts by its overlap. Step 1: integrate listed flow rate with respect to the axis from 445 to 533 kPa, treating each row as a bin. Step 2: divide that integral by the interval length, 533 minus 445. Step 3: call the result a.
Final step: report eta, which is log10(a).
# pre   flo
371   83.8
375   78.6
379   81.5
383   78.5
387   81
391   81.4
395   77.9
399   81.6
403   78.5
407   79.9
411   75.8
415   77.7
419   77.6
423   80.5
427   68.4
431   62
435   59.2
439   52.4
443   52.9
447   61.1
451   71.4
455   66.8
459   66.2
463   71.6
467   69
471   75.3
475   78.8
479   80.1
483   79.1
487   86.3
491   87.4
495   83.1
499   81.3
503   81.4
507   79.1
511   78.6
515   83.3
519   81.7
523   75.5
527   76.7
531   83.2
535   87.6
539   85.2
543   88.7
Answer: 1.89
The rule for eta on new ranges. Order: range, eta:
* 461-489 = 1.89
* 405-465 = 1.83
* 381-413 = 1.90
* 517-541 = 1.91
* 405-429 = 1.88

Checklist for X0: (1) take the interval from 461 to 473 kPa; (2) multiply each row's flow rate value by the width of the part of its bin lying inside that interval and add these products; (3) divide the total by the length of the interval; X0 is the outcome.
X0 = 72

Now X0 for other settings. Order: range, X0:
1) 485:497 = 86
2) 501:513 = 80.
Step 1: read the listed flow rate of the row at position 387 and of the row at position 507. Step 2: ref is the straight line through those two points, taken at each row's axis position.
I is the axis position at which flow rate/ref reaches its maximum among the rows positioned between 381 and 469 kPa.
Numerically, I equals 399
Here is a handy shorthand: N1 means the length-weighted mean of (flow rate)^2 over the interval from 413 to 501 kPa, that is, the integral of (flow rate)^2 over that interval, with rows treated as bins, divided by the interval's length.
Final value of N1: 5310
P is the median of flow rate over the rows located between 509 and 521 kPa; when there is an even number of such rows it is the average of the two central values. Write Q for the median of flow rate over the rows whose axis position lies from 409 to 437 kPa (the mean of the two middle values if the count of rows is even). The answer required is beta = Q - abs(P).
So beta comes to -5.9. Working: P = 81.7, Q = 75.8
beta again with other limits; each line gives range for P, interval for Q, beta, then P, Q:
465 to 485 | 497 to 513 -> 1.4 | 78.8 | 80.2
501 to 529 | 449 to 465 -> -10.0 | 79.1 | 69.1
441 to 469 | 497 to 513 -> 13.4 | 66.8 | 80.2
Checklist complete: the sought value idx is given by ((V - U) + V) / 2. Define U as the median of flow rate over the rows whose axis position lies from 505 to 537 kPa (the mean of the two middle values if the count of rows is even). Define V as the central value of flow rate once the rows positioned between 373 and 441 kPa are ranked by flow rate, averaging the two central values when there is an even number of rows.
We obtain 38.3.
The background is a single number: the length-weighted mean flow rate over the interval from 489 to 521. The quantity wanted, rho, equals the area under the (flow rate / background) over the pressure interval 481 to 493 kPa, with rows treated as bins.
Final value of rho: 12.3 kPa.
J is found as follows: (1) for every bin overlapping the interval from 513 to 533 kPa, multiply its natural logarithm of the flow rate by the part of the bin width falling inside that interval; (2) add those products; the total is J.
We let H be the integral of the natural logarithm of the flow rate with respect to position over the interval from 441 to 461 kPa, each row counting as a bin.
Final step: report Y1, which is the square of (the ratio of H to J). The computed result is 0.896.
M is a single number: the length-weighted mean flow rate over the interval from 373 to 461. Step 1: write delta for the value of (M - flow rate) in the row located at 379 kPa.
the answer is -9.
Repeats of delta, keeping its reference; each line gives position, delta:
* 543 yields -16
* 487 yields -14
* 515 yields -11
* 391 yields -9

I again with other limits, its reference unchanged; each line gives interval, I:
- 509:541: 535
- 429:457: 451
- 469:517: 491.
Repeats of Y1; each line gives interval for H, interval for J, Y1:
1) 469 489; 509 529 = 1.004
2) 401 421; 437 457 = 1.127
